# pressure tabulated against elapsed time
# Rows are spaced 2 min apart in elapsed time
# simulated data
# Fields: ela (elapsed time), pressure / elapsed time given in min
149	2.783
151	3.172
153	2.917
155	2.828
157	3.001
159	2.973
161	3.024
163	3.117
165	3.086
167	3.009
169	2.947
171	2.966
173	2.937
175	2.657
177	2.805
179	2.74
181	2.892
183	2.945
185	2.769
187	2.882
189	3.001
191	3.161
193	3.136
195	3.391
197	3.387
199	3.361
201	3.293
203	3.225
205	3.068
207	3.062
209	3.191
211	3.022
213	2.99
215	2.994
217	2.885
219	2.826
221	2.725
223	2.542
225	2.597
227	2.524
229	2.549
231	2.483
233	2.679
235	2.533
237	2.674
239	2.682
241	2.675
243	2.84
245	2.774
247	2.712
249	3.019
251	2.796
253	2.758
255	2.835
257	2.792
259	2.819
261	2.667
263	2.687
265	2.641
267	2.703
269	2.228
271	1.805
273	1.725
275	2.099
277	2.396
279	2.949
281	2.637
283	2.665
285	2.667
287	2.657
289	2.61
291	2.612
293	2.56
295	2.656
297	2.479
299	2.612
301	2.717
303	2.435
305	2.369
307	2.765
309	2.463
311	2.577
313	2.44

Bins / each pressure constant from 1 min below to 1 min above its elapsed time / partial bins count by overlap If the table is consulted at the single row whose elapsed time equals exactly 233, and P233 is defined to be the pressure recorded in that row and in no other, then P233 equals 2.679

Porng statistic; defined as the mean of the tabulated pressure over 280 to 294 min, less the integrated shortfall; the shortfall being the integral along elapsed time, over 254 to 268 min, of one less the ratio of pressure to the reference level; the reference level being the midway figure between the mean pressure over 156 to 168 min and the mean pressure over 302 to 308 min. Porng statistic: 2.4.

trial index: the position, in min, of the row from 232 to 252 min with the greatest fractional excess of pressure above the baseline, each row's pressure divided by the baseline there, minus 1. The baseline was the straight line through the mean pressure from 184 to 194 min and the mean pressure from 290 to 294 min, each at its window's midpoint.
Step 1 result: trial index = 249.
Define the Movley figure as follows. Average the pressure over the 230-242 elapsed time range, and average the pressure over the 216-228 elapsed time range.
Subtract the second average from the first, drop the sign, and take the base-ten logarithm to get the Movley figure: -1.2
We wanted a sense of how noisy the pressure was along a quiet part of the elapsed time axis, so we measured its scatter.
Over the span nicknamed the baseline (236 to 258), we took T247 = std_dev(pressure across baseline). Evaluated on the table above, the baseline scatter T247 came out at 0.10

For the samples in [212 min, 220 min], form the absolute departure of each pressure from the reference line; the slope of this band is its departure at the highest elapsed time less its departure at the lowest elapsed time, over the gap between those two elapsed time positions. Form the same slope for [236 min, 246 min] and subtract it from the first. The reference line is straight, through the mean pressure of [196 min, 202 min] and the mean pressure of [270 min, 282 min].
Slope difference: 0.022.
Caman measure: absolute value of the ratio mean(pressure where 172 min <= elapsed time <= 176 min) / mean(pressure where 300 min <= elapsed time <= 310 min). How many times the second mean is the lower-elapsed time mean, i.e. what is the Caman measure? 1.10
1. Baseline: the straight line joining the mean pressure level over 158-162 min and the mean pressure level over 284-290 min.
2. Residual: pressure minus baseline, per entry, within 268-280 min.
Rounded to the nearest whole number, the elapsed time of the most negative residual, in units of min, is 273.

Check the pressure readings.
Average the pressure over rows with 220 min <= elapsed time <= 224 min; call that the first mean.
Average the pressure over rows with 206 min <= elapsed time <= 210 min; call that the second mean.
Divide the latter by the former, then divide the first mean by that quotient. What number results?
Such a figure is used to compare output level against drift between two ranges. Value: 2.22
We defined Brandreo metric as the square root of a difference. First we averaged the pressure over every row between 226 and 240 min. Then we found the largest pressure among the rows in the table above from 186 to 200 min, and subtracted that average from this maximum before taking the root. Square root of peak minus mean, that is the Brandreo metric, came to 0.90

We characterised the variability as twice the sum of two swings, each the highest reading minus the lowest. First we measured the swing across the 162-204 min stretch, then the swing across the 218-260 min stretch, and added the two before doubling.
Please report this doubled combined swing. 2.54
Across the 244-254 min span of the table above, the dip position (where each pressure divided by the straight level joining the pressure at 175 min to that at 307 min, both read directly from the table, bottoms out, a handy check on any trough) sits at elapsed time 247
